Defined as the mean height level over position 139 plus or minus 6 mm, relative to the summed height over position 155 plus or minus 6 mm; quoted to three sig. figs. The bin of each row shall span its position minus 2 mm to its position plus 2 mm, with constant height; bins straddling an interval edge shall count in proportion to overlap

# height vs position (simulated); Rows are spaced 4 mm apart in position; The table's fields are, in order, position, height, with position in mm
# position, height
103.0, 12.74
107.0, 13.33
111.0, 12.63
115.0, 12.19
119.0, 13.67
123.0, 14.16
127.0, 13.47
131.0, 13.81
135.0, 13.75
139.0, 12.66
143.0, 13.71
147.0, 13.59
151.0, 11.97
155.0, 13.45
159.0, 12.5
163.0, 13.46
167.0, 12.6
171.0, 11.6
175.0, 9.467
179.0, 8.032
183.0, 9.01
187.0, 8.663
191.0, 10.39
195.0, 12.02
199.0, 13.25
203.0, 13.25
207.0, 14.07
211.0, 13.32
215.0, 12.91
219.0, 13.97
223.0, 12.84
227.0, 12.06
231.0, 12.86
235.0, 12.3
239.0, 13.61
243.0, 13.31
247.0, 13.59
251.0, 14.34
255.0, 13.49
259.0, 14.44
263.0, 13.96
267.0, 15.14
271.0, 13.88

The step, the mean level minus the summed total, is -24.5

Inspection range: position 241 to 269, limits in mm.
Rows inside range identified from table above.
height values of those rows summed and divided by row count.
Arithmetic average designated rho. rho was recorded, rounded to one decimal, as 14.0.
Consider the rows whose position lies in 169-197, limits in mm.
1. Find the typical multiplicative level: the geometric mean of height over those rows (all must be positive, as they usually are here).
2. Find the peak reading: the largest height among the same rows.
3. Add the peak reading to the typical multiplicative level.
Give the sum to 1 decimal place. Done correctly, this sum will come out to 21.8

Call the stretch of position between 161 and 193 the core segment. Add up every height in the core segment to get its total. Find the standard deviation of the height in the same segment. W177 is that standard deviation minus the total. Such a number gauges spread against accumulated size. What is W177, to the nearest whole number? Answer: -81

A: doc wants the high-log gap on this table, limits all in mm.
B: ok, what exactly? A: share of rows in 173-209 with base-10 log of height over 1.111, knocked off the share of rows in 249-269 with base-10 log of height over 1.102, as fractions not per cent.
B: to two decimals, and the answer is 0.67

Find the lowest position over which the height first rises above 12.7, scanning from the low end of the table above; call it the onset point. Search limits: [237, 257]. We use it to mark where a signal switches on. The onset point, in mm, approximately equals 239.0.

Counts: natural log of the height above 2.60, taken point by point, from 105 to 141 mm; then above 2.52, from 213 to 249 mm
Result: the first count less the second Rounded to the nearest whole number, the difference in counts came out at -2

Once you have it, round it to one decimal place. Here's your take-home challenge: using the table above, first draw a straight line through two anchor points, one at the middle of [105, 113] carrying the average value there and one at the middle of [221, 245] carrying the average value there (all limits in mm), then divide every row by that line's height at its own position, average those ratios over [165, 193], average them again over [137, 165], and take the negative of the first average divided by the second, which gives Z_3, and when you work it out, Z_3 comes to -0.8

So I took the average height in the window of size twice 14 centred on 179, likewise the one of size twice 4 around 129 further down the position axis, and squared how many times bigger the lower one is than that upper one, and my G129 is 1.9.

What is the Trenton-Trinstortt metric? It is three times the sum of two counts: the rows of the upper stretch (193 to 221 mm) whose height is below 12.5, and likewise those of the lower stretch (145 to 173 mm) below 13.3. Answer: 15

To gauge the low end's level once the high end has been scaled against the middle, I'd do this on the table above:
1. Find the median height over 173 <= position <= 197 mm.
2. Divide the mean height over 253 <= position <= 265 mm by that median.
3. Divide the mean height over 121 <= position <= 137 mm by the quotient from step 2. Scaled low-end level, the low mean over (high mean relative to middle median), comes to 9.1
